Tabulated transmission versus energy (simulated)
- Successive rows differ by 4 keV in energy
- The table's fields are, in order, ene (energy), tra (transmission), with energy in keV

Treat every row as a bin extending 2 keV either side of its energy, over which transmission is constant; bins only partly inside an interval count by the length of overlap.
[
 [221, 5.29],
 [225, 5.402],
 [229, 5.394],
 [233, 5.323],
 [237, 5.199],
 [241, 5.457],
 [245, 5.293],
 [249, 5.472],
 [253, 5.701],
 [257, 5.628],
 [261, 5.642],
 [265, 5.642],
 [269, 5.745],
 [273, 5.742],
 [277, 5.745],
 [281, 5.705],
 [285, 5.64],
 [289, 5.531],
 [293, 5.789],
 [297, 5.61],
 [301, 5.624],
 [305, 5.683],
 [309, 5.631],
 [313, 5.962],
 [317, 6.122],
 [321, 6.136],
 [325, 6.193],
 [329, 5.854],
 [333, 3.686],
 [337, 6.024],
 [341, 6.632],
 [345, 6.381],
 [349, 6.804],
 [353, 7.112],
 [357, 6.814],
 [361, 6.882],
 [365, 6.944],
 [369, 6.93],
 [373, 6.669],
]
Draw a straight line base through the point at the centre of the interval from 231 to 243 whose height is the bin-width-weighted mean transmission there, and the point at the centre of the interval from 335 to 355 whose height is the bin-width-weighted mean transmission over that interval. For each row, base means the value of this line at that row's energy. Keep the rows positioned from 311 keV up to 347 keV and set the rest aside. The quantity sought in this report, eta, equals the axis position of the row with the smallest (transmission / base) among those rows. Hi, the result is 333 keV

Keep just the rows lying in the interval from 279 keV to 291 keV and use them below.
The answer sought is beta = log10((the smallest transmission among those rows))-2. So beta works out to -1.257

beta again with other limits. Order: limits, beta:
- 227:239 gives -1.284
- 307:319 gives -1.249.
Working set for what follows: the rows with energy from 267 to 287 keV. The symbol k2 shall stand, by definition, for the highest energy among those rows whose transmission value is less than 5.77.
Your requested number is 285 keV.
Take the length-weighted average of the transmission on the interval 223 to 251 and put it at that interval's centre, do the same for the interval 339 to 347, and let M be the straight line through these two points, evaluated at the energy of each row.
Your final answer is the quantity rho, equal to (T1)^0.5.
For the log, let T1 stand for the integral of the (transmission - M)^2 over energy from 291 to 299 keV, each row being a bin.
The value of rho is 0.9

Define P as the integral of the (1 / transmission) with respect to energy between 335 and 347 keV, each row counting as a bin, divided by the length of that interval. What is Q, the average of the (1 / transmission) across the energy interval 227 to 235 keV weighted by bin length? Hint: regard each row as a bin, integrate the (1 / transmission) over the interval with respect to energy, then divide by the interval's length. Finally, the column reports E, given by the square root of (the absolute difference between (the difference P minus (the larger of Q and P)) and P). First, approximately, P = 0.158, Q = 0.187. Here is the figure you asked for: 0.432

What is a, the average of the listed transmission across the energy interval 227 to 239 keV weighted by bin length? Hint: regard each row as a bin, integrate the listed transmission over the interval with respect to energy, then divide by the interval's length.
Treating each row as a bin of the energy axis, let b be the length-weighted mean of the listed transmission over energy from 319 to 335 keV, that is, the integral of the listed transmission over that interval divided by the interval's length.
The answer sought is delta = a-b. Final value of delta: -0.2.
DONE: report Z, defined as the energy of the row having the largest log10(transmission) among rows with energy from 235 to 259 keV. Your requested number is 253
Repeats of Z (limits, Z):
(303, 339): 325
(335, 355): 353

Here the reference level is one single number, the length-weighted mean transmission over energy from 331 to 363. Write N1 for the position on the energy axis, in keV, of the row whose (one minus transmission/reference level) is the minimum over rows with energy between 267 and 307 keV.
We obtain 293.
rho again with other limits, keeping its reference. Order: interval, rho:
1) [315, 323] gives 0.3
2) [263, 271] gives 0.1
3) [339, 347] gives 0.4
